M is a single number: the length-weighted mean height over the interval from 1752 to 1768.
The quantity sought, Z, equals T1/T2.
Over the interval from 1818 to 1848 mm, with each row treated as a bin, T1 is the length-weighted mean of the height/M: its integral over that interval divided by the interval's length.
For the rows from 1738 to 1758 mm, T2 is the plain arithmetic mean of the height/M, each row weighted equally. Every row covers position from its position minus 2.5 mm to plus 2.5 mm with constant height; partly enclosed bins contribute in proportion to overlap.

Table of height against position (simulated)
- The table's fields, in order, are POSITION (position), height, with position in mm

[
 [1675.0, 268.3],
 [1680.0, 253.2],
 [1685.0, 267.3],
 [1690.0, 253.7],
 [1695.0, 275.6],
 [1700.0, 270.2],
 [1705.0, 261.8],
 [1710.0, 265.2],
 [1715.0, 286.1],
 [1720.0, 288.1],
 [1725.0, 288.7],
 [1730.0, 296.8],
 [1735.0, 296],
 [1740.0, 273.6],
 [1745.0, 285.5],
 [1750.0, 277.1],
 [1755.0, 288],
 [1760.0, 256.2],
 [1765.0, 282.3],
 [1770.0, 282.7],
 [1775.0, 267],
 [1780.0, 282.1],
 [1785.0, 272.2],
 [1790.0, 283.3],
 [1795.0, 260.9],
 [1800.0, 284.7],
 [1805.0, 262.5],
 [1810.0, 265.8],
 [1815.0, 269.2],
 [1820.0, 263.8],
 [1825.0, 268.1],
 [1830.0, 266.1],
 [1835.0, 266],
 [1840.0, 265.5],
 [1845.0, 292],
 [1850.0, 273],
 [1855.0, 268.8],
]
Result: 0.96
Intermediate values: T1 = 0.98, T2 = 1.02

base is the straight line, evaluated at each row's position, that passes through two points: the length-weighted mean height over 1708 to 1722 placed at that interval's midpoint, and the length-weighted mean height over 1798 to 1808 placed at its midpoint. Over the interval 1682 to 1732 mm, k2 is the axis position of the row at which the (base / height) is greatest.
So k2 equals 1690.0 mm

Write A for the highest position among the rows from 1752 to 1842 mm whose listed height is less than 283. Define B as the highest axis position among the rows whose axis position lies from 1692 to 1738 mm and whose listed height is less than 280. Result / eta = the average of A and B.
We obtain 1775.0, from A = 1840.0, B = 1710.0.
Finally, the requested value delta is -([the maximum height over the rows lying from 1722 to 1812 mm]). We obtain -297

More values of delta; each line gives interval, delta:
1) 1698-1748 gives -297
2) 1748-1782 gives -288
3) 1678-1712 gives -276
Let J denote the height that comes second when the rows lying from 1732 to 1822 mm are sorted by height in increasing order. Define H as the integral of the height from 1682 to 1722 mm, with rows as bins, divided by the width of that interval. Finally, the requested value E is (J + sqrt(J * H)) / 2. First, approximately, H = 271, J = 260.9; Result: 263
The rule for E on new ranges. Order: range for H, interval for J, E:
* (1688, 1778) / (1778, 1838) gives 266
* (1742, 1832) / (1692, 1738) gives 267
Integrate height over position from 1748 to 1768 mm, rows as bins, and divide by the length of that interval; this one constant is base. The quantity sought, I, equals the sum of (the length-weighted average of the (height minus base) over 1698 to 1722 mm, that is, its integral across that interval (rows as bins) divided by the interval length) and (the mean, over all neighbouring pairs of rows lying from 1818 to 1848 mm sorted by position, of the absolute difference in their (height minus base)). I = 5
